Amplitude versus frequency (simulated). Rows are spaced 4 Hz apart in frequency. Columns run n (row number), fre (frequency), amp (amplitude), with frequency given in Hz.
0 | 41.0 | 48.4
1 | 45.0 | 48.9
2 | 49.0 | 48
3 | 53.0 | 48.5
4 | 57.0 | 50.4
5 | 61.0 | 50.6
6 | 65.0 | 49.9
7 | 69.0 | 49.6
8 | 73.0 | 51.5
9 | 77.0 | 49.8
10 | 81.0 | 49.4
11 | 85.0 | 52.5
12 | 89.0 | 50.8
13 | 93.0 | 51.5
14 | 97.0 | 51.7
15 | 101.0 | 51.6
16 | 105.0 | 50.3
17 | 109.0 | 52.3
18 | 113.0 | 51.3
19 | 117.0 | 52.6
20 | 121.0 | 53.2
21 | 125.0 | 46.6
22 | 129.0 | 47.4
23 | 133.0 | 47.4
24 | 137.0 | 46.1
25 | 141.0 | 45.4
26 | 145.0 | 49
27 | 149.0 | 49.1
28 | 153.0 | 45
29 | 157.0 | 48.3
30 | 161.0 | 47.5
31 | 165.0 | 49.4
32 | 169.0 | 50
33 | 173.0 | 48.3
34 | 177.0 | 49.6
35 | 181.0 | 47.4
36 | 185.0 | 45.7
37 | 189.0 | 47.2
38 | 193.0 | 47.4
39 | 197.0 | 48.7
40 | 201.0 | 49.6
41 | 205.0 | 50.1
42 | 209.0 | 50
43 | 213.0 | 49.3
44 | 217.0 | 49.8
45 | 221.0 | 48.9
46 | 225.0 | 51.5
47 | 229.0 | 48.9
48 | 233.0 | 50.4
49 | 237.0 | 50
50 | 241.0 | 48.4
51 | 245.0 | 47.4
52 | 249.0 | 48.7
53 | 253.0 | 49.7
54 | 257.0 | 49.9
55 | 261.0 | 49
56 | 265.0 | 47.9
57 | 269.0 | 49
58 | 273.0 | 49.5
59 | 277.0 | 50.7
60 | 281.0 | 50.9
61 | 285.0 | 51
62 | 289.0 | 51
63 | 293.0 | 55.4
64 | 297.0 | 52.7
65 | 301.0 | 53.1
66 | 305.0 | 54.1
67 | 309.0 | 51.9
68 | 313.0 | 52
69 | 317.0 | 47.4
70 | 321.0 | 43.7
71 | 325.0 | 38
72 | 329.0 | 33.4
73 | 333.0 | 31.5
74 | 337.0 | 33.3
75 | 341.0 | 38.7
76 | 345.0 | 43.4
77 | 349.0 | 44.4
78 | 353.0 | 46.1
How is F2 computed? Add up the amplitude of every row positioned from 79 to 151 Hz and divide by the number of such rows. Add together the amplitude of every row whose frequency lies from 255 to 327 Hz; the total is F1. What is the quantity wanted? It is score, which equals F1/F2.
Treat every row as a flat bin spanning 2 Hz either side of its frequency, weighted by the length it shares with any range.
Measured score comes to 18.0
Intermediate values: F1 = 897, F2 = 49.9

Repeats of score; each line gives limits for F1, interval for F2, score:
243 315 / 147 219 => 18.9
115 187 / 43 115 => 17.2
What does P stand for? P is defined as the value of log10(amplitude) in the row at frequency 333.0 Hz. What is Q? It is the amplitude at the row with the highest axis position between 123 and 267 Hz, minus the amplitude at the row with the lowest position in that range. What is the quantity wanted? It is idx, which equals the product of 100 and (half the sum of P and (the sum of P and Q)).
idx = 215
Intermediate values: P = 1.50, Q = 1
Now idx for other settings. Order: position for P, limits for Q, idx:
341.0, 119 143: -231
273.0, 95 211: 84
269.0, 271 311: 289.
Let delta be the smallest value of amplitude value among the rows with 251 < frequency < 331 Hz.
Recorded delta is 33.4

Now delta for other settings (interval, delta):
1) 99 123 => 50.3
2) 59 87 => 49.4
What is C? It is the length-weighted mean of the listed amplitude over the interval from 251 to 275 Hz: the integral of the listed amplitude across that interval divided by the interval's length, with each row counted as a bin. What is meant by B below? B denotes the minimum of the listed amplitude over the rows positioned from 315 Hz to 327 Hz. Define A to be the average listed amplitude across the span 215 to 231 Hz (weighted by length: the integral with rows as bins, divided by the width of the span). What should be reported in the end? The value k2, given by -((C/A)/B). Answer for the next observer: -0.0260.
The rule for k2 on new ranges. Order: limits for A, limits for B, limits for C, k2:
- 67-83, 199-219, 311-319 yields -0.0201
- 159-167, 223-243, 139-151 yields -0.0204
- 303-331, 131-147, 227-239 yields -0.0239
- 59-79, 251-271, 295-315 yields -0.0219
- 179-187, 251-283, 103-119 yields -0.0232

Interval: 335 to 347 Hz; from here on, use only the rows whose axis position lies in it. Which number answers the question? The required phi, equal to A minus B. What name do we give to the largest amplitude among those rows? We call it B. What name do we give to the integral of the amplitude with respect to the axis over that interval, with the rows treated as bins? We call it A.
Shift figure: 418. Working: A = 462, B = 43.4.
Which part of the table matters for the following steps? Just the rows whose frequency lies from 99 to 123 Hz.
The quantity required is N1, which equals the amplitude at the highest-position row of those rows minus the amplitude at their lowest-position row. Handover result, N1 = 1.6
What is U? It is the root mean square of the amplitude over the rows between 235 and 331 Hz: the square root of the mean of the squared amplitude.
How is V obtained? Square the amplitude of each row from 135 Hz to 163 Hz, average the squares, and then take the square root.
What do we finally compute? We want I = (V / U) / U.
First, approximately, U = 49.2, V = 47.2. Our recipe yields 0.0195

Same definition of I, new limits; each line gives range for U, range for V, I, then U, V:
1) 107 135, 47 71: 0.0197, 50.2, 49.5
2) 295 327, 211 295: 0.0204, 49.4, 49.9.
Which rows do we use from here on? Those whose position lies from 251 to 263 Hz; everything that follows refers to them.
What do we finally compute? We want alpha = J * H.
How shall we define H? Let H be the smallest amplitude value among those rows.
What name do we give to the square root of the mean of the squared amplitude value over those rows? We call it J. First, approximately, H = 49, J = 49.5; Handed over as 2427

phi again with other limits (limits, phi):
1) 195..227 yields 1540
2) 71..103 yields 1583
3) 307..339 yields 1273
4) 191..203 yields 533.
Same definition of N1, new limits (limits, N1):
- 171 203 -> 1.3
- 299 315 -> -1.1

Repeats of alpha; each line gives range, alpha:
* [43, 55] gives 2326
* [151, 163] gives 2113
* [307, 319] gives 2393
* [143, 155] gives 2148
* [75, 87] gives 2499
